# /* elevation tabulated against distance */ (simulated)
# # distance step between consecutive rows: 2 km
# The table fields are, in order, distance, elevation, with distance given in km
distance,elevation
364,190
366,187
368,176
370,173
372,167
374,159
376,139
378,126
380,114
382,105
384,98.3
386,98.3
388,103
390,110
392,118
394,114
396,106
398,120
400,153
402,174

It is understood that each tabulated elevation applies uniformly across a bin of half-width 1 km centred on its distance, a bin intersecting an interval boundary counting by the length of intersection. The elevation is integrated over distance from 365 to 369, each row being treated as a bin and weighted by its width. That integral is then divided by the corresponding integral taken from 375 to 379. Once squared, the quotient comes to 1.9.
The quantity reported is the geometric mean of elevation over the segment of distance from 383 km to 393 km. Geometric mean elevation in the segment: 105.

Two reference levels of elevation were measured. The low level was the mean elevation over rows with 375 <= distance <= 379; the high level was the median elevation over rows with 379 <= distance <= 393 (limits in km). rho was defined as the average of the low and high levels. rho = 119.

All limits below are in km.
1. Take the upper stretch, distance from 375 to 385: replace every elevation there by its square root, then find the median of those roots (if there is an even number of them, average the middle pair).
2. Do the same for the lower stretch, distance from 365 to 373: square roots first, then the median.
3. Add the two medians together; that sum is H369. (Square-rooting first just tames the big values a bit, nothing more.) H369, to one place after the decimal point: 23.9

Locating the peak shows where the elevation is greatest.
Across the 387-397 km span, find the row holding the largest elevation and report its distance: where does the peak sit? 392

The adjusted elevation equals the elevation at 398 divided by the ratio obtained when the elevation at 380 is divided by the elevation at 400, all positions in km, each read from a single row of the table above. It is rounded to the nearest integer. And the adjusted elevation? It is 161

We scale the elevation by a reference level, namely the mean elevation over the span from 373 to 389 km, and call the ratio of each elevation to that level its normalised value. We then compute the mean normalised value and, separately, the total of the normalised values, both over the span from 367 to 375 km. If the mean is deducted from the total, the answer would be 4.3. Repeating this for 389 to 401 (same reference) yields 5.1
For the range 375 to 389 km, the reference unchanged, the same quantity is 5.7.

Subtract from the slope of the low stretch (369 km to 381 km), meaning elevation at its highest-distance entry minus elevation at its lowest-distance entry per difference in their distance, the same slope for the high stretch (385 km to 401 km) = -9.8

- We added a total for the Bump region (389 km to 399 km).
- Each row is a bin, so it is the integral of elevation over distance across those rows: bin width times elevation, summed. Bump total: 1136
